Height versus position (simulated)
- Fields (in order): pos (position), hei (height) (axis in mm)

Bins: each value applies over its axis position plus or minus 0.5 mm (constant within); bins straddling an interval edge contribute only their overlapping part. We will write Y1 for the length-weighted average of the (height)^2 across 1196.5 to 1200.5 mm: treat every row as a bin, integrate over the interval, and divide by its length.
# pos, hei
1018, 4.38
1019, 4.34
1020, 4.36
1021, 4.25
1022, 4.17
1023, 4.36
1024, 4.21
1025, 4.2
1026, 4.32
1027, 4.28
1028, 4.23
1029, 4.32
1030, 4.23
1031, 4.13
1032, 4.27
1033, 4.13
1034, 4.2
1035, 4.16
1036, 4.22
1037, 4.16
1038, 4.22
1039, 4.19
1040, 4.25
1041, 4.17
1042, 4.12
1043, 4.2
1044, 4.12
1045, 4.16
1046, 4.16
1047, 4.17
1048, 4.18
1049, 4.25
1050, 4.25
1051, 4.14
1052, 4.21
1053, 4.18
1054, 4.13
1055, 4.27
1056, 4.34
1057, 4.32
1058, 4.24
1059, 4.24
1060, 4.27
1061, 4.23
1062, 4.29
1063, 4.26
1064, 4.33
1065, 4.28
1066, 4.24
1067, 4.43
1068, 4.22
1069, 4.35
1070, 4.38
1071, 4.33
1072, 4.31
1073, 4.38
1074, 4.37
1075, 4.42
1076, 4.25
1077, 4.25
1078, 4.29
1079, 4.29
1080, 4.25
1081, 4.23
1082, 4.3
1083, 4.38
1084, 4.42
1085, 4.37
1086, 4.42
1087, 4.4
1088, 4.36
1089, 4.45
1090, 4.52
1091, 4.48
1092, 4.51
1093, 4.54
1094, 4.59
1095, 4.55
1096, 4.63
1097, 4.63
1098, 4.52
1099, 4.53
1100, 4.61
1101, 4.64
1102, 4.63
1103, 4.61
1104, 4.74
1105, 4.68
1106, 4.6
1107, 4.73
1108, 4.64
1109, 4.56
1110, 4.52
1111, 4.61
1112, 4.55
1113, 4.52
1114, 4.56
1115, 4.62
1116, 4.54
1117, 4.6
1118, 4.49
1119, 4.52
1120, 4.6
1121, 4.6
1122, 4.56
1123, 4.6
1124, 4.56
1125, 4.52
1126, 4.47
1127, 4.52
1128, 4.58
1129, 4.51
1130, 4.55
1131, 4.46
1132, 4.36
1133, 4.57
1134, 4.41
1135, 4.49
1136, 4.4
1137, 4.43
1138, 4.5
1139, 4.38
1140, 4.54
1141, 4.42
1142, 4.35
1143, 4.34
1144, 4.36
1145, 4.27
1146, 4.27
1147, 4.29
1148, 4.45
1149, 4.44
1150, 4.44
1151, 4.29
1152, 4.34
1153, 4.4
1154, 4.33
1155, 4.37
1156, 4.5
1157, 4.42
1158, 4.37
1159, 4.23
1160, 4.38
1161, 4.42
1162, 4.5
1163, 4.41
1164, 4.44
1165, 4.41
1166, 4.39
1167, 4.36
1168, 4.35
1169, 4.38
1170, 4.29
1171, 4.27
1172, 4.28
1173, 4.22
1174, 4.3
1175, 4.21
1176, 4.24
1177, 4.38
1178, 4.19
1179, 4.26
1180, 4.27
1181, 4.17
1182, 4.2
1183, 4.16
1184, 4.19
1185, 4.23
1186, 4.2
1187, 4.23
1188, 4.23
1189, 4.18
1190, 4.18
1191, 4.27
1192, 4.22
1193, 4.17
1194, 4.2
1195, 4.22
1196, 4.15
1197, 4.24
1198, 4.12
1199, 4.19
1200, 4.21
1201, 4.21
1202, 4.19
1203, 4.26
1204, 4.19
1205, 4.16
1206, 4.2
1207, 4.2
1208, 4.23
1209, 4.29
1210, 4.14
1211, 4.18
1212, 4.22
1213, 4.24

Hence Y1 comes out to 17.6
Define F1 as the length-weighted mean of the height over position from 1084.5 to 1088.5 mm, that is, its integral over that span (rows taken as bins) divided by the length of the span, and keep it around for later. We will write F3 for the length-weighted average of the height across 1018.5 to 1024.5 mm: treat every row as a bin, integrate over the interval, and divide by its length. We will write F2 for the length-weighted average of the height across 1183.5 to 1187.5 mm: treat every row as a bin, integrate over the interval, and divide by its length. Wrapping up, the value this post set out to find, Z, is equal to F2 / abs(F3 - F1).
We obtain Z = 40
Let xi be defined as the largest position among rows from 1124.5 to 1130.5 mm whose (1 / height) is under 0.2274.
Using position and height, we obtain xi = 1130 mm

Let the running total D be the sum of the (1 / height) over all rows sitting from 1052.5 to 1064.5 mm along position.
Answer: 2.82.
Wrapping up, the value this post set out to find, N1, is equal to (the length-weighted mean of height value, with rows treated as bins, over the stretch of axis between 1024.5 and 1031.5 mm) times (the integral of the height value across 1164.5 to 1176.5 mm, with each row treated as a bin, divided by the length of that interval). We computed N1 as 18.3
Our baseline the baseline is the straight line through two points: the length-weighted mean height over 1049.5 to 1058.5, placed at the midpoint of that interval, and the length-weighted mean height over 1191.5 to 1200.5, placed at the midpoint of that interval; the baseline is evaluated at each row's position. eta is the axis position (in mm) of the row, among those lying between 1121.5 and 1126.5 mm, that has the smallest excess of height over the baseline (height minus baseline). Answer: 1126 mm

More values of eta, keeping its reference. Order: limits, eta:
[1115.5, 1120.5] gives 1118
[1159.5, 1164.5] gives 1160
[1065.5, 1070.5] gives 1068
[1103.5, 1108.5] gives 1106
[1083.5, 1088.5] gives 1088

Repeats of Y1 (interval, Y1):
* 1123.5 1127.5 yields 20.4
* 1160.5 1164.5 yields 19.7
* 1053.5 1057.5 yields 18.2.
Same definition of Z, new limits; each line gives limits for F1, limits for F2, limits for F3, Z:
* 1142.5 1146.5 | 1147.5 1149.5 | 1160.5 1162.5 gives 30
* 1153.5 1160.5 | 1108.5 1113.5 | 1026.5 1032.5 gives 36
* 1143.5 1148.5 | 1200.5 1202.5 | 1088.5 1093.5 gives 24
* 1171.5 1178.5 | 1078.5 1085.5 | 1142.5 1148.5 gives 62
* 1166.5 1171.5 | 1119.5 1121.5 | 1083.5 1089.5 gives 63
